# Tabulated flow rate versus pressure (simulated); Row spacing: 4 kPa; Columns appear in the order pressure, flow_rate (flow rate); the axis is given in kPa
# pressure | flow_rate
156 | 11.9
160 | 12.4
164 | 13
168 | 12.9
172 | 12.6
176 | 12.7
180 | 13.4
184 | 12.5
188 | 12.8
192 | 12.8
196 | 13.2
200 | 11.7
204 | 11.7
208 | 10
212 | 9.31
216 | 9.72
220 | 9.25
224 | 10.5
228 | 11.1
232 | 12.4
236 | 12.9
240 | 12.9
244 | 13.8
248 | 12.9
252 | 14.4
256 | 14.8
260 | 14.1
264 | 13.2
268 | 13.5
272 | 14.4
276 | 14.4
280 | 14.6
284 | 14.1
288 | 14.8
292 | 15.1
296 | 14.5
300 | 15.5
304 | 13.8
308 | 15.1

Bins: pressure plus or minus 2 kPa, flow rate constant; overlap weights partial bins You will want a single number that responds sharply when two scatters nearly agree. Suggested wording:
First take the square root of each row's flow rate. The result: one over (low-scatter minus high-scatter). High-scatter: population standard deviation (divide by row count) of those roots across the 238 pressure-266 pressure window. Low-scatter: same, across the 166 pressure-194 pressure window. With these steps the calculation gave -18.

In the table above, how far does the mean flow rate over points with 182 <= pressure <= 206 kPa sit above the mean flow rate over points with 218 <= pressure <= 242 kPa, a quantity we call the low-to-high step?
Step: 0.9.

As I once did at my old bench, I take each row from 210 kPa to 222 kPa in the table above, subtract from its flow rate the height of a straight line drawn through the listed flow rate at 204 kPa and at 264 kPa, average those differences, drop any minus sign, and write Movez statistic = 2.6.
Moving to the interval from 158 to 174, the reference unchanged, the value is 2.0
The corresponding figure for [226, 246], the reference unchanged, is 0.1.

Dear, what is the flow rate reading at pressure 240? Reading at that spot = 12.9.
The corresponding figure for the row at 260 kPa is 14.1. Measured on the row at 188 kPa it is 12.8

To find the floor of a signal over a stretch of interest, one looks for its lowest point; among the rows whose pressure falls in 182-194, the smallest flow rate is 12.5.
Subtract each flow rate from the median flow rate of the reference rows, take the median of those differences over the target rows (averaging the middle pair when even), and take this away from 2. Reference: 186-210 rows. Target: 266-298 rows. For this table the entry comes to 4.2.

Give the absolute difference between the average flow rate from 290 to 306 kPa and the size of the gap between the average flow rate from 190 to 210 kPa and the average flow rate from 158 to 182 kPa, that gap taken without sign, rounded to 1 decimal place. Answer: 13.8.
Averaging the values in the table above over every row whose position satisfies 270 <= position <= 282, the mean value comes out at 14.5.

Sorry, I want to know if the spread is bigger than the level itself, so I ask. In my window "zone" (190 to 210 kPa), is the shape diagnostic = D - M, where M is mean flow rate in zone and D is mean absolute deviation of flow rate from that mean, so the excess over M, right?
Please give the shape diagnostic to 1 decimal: -11.0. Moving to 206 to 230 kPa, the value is -9.4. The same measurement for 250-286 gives -13.8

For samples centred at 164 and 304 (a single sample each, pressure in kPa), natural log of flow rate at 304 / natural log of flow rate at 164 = 1.02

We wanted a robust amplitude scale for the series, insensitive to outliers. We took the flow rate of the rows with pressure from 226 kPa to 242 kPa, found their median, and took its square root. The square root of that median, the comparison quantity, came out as 3.56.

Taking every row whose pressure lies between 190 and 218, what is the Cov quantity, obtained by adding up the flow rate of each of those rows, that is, 78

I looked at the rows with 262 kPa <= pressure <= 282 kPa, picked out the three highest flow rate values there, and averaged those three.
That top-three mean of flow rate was 14.5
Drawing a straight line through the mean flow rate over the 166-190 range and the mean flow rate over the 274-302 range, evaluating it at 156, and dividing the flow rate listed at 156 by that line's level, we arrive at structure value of 0.96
